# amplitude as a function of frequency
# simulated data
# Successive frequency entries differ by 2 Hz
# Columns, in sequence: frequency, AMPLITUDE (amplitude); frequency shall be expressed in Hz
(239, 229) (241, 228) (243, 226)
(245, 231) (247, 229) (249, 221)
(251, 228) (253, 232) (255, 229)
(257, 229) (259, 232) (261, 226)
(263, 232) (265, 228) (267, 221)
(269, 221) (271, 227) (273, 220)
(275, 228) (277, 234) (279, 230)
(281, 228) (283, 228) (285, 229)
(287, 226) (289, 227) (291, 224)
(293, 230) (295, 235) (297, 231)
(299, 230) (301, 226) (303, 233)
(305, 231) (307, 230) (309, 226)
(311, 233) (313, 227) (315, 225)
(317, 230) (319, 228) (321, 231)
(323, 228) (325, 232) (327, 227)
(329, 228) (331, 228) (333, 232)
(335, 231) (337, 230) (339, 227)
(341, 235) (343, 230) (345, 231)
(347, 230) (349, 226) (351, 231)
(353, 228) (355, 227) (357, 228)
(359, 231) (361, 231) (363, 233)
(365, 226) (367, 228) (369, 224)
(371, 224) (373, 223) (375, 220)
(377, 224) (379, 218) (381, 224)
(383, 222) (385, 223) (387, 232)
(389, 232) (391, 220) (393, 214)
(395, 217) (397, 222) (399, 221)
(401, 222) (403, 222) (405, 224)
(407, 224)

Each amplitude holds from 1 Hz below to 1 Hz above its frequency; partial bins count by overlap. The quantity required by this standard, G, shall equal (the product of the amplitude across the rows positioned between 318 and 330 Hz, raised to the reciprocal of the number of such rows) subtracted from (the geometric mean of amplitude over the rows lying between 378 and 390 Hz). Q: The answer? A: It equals -4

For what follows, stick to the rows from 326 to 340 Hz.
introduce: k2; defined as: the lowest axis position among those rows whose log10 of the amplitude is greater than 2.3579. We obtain 329 Hz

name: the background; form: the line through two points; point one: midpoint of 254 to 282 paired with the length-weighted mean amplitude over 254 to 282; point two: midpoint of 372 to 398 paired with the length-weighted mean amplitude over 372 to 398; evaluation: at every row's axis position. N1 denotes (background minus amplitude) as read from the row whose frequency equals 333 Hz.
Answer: -7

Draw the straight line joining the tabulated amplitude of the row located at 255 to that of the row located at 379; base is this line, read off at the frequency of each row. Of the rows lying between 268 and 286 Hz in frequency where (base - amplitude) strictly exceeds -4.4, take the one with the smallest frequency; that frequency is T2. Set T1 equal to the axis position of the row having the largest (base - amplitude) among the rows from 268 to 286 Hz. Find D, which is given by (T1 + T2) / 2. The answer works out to 271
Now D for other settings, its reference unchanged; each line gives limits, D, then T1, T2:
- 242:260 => 246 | 249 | 243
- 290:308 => 291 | 291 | 291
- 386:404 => 392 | 393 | 391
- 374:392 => 377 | 379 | 375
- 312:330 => 314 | 315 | 313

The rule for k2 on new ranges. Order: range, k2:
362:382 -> 363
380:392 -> 387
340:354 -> 341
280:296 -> 281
